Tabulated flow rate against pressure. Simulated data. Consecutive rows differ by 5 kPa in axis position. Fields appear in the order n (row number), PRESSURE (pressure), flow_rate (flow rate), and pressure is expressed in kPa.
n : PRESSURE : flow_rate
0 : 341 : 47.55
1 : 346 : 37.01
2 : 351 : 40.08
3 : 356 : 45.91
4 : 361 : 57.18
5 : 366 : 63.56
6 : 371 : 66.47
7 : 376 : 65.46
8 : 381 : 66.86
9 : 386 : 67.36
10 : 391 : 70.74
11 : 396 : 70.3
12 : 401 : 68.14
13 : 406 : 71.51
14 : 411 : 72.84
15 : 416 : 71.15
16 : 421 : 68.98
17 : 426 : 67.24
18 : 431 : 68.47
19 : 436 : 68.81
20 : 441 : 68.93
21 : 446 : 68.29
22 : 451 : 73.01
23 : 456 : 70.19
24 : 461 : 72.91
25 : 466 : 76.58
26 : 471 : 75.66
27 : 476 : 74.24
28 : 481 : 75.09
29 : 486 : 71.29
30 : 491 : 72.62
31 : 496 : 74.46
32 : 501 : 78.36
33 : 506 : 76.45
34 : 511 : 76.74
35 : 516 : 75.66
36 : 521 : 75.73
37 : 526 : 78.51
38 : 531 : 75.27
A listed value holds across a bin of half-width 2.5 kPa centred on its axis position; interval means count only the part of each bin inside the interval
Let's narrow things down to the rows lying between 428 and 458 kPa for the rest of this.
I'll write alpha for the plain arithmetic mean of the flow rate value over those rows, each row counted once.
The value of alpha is 70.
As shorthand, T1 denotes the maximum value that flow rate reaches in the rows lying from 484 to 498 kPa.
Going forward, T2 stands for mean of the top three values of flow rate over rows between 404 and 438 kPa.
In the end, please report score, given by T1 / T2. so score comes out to 1.04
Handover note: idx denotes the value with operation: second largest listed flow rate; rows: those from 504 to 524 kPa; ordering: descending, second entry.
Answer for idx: 76.45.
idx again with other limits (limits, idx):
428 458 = 70.19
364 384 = 66.47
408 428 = 71.15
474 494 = 74.24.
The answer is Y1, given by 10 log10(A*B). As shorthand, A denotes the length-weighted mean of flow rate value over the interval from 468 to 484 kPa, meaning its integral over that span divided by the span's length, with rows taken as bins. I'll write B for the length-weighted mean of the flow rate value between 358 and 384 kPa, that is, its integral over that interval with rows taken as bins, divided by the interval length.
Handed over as 36.8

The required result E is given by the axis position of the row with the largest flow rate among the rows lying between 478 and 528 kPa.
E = 526 kPa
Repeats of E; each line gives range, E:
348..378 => 371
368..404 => 391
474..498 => 481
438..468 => 466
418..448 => 421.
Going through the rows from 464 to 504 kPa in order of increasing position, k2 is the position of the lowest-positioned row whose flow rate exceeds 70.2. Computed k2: 466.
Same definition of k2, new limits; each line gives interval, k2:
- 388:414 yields 391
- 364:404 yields 391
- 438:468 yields 451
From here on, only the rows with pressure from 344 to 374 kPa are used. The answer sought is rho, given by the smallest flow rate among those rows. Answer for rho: 37.01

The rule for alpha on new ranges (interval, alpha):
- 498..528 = 77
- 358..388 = 64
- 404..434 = 70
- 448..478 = 74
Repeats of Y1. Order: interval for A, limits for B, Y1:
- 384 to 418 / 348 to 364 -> 35.3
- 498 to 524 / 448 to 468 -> 37.5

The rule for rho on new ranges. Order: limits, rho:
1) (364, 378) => 63.56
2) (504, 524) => 75.66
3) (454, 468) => 70.19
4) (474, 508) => 71.29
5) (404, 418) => 71.15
